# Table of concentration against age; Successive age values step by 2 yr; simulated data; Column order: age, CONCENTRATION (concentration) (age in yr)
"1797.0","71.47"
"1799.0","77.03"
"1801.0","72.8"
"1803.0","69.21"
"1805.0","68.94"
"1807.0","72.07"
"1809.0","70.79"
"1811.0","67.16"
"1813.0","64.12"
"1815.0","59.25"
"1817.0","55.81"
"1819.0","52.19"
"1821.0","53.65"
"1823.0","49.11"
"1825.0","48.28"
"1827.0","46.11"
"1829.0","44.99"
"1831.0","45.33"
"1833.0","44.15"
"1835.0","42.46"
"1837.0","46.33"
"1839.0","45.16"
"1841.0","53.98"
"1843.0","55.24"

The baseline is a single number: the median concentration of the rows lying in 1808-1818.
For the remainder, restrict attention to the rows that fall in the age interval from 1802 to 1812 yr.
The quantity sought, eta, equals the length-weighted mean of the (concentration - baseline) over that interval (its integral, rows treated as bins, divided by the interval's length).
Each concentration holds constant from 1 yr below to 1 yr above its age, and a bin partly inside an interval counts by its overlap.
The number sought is 6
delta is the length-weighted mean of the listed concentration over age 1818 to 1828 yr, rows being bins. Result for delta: 50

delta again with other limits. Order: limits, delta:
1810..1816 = 64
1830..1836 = 44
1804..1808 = 71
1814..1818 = 58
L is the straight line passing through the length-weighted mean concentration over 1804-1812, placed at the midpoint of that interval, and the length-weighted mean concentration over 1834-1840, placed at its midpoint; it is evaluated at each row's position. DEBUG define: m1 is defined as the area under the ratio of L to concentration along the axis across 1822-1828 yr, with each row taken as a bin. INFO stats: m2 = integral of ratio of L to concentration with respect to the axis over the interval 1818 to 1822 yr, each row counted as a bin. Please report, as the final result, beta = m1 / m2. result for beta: 1.5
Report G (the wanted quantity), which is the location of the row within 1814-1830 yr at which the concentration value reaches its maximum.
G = 1815.0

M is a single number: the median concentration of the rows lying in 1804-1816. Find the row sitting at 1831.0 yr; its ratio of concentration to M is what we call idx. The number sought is 0.7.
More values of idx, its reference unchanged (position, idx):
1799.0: 1.1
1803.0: 1.0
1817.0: 0.8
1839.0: 0.7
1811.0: 1.0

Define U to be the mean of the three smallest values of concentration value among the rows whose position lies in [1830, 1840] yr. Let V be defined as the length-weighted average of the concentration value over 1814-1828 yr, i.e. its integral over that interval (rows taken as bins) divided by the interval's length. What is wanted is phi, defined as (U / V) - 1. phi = -0.16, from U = 44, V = 52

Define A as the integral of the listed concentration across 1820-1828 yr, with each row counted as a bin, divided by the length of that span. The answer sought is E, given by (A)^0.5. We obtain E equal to 7.0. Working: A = 49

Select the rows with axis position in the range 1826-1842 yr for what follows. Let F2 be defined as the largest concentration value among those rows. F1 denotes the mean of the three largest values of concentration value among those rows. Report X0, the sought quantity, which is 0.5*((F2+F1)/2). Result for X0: 25.7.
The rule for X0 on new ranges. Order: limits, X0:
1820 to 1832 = 26.0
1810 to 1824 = 32.7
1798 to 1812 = 37.7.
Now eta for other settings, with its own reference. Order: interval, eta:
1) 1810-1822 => -5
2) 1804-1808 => 6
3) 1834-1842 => -17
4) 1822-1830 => -17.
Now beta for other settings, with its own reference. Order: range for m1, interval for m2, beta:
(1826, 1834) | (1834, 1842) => 1.2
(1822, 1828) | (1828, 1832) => 1.5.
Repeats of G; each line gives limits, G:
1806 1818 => 1807.0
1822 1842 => 1841.0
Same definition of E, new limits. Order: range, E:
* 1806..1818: 8.1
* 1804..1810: 8.4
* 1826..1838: 6.7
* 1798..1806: 8.5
